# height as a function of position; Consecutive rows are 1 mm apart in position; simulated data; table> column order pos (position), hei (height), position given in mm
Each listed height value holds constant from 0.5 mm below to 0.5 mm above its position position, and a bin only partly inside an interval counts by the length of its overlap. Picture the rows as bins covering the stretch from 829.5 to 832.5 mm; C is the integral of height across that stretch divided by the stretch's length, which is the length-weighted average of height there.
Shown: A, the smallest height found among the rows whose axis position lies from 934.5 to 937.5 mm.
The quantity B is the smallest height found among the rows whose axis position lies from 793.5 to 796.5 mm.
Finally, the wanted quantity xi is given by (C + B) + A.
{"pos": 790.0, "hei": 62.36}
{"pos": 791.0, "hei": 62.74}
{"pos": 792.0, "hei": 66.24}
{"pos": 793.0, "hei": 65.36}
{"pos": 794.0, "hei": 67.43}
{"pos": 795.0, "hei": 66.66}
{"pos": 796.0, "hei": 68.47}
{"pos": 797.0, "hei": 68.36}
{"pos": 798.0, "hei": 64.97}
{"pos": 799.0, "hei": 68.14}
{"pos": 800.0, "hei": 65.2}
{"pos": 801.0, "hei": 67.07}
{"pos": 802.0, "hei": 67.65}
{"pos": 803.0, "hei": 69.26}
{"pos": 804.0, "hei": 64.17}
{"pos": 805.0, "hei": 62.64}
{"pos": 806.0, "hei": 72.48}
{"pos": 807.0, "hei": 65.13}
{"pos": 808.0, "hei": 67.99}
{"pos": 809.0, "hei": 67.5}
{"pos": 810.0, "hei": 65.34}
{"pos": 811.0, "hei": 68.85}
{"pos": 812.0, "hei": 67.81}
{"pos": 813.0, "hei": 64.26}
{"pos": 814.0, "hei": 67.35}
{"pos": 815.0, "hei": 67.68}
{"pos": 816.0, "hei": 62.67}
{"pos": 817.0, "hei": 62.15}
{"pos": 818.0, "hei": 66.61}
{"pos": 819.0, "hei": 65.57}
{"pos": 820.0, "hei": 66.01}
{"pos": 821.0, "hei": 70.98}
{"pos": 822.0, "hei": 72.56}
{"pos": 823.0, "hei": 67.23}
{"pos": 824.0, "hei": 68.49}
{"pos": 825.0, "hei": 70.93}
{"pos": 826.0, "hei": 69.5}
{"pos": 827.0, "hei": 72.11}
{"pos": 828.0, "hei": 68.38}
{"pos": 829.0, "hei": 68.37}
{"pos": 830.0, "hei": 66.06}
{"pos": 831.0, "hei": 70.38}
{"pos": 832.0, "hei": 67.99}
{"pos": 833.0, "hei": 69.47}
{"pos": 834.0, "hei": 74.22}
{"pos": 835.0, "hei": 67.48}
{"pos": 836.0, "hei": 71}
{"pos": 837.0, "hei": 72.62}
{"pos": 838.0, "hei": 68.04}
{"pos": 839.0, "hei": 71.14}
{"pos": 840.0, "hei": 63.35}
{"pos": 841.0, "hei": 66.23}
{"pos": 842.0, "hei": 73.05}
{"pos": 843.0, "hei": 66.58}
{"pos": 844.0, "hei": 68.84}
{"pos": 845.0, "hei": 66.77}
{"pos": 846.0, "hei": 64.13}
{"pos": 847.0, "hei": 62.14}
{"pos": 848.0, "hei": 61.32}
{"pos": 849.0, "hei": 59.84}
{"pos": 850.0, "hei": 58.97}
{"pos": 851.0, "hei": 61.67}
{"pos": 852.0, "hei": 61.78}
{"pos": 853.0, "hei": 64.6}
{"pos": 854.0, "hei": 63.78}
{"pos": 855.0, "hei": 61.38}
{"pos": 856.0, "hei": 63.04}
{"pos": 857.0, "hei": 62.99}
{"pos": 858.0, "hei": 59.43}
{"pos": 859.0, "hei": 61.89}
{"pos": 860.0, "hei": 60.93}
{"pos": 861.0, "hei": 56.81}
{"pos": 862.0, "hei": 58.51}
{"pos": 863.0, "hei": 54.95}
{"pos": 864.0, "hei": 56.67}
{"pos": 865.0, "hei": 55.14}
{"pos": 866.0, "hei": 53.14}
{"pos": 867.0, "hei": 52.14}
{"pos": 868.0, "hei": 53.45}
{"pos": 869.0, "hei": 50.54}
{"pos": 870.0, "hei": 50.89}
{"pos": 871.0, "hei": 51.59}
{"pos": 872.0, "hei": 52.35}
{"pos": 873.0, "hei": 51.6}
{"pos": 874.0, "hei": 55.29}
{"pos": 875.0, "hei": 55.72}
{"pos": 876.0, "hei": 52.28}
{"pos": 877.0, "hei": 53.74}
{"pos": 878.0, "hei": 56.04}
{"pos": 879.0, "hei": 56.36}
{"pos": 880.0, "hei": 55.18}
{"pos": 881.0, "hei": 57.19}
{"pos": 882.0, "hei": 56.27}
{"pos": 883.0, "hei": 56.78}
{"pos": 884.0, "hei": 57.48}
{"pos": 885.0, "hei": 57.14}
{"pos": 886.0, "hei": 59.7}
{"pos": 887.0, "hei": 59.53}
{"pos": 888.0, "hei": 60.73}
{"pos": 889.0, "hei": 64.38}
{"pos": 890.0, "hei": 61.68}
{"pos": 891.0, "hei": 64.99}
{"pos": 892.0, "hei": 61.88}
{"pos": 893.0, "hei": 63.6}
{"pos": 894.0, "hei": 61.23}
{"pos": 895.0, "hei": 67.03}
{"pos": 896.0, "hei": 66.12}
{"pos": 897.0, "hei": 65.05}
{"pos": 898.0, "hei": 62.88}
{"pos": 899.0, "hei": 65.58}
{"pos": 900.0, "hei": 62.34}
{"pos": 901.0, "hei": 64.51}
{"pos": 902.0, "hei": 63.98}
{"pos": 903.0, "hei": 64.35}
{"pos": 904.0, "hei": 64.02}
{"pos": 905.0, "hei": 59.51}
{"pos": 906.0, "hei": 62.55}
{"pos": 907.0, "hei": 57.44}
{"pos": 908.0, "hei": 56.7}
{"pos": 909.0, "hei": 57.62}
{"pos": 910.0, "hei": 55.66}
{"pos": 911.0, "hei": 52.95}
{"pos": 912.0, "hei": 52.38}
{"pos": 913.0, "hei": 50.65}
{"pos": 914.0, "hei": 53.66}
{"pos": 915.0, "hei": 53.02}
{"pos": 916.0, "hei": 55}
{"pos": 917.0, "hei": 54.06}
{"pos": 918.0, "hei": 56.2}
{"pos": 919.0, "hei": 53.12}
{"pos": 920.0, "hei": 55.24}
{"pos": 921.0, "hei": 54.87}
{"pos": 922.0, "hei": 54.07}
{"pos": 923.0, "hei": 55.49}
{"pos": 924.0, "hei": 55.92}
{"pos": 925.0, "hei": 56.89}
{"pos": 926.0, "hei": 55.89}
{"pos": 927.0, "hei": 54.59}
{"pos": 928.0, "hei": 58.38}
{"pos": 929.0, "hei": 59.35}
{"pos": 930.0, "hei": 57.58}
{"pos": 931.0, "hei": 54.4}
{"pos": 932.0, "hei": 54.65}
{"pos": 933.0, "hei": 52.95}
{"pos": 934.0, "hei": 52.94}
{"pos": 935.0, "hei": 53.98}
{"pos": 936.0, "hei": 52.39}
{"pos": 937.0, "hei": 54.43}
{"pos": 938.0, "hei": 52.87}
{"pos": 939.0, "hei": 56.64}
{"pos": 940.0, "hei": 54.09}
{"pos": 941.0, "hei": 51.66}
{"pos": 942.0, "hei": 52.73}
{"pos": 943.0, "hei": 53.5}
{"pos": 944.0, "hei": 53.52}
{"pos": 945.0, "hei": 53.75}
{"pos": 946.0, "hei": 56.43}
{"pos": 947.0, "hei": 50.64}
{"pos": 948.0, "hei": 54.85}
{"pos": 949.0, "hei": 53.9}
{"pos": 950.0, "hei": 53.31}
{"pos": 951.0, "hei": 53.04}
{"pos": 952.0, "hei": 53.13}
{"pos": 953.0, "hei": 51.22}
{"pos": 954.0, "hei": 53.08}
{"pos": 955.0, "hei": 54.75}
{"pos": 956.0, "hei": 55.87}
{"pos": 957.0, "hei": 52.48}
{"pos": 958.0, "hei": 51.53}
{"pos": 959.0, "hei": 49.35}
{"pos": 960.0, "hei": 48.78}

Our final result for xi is 187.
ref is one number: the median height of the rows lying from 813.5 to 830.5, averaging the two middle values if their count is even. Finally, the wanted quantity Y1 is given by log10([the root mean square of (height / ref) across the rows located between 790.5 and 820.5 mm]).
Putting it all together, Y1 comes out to -0.01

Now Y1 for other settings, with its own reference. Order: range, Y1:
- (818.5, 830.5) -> 0.01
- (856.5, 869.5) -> -0.08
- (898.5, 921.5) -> -0.07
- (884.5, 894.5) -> -0.04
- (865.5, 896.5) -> -0.07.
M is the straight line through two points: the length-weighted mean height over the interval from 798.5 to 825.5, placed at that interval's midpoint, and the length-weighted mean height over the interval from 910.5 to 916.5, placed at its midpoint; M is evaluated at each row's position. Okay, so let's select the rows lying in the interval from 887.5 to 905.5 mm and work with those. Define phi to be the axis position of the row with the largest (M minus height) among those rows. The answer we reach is 888.0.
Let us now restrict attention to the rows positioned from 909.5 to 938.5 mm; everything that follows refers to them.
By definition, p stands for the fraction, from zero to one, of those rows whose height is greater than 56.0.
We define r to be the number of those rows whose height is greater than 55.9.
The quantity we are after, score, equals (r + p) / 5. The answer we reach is 1.2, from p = 0.2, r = 6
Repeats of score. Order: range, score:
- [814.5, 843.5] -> 6.0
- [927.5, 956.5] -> 1.0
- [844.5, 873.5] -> 3.9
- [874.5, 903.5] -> 5.2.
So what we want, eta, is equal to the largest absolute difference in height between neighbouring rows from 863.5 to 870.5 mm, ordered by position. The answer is 3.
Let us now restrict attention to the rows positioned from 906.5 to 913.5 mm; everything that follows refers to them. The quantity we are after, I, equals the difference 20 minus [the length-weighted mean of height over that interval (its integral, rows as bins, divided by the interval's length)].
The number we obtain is -34.8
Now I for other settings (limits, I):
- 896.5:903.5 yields -44.1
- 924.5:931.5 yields -36.7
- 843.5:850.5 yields -43.1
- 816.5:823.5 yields -47.3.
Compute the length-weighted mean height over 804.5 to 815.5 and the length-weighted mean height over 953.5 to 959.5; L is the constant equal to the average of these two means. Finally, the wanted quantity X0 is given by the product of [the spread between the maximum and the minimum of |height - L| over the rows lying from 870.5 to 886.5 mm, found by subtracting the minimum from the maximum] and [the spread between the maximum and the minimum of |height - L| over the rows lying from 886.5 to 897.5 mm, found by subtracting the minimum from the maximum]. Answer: 54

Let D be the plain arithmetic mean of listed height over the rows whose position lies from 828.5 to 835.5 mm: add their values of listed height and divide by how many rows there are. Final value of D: 69.1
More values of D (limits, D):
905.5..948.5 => 54.8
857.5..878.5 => 54.9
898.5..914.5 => 59.0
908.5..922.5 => 54.2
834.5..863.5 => 63.9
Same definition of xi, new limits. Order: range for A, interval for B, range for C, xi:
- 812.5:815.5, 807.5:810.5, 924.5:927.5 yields 185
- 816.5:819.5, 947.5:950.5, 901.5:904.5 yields 180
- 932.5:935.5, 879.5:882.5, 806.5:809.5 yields 175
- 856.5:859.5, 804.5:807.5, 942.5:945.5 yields 176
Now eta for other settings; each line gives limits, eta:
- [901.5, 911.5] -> 5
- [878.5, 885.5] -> 2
